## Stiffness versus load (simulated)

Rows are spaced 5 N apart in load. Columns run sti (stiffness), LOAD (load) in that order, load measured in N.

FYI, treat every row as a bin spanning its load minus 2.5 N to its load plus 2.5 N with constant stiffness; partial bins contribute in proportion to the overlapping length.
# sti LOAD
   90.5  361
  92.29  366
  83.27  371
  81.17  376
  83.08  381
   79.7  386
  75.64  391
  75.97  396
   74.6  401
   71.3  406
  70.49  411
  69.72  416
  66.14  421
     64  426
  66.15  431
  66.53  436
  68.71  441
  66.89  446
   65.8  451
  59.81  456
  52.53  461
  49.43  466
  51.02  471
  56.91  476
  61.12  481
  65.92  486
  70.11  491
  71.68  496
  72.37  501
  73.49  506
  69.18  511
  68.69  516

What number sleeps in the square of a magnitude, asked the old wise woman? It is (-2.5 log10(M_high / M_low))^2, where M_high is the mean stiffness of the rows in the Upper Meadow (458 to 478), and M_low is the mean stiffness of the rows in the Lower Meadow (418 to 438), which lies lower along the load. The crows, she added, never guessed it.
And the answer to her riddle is 0.060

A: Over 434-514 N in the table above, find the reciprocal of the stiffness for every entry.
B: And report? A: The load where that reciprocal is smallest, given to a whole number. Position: 506 N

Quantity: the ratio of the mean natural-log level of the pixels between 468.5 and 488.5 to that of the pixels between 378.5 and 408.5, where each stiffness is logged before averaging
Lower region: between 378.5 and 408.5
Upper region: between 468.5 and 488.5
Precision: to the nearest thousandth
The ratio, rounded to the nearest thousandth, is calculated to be 0.938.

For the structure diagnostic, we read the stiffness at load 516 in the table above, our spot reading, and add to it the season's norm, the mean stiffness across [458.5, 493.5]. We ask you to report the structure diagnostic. 127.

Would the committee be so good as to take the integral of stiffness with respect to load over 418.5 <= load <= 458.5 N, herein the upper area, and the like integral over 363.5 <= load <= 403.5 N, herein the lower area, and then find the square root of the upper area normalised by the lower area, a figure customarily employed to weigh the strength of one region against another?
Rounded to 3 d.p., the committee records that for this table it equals 0.901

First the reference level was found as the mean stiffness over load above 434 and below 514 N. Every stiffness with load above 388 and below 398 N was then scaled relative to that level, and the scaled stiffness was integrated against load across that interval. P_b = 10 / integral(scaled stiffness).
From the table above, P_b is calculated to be 0.84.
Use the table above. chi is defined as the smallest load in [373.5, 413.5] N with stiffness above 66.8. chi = 376 N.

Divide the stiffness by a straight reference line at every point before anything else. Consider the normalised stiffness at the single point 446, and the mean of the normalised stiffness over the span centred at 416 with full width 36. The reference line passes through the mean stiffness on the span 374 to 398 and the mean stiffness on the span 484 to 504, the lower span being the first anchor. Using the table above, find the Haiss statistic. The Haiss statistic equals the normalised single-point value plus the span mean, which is 1.80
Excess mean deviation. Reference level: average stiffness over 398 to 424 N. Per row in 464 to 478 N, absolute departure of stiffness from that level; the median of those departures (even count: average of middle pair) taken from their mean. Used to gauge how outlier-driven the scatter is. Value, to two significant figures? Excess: -1.4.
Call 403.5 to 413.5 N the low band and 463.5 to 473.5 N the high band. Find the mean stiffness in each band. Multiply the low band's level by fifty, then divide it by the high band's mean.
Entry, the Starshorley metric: 71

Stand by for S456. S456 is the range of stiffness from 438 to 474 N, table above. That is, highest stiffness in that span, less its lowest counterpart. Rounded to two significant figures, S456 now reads 19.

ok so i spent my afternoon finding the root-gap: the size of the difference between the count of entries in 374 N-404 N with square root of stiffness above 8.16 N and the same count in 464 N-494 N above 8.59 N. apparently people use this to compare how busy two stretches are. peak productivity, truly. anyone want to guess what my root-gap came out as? 6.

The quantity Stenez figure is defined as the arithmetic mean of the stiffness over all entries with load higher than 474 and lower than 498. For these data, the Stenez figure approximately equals 65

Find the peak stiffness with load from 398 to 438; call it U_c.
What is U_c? 74.6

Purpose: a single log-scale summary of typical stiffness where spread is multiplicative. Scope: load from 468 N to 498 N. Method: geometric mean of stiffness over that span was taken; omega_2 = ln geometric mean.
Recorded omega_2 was 4.13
